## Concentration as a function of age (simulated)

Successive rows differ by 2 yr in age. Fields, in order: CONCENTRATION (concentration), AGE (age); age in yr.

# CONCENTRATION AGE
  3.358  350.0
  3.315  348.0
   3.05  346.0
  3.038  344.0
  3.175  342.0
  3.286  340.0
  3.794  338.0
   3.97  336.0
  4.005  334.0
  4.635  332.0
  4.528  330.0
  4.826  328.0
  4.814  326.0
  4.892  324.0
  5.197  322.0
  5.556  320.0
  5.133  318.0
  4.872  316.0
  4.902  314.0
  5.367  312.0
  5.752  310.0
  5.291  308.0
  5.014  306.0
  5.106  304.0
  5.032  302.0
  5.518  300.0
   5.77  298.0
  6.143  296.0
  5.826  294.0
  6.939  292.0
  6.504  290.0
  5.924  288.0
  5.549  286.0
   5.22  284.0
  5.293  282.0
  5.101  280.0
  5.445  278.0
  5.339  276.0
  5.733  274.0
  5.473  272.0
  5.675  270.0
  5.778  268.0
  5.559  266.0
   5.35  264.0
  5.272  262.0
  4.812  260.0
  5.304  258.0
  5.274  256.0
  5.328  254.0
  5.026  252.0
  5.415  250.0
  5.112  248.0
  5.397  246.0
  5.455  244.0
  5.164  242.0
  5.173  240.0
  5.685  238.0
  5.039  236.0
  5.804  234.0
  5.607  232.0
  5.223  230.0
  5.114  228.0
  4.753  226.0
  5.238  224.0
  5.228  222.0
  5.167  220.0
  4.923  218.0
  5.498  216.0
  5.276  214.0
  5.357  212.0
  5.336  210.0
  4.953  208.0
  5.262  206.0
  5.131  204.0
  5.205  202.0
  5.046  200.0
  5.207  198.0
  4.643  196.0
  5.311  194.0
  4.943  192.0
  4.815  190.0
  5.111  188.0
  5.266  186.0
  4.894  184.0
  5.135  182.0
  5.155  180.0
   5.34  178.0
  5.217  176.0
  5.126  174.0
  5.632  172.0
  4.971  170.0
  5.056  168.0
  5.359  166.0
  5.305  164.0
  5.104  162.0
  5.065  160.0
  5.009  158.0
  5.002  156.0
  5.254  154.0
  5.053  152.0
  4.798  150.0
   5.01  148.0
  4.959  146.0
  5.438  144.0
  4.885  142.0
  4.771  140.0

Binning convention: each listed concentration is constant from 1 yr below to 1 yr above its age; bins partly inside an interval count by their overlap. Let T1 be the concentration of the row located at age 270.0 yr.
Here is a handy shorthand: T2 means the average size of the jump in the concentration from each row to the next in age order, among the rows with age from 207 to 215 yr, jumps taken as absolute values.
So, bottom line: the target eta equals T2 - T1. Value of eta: -5.5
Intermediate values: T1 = 5.675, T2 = 0.16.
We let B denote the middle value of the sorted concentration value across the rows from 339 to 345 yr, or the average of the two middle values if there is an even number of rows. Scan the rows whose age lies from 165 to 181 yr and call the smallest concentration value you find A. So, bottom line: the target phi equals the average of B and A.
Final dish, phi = 4.1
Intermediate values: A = 4.971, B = 3.2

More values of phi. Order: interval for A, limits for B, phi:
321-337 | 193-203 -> 4.6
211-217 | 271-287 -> 5.3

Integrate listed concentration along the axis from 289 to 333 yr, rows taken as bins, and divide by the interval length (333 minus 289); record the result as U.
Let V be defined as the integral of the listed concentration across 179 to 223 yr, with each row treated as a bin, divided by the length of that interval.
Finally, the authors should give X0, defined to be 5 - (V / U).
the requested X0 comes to 4.04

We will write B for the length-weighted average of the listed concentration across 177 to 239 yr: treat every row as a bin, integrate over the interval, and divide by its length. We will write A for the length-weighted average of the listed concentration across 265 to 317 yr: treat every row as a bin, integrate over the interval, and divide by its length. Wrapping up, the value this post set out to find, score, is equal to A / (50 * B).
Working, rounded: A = 5.54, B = 5.2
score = 0.0214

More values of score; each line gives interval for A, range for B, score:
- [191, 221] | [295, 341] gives 0.0209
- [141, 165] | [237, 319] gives 0.0187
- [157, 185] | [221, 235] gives 0.0196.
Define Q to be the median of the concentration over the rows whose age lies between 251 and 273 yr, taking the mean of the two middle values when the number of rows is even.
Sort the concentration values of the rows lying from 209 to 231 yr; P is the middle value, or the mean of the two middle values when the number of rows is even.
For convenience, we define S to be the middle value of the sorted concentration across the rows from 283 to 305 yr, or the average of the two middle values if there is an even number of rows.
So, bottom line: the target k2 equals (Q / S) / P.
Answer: 0.177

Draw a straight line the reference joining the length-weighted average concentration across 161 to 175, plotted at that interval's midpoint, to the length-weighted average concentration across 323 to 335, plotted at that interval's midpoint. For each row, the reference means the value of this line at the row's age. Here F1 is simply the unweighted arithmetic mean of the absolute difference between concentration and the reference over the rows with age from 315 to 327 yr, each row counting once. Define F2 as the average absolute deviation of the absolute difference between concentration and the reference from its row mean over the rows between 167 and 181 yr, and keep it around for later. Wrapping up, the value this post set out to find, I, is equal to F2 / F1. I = 0.2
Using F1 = 0.43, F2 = 0.10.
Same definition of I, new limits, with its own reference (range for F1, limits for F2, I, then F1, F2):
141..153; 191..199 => 0.4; 0.32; 0.12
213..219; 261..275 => 0.6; 0.26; 0.16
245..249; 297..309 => 0.7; 0.33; 0.23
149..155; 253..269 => 0.7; 0.25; 0.17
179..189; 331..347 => 4.9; 0.09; 0.46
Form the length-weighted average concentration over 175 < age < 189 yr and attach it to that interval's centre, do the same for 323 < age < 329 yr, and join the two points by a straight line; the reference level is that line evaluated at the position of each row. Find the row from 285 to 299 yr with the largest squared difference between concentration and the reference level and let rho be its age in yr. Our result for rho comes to 292.0 yr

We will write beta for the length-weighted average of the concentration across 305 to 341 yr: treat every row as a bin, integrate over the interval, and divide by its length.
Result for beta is 4.8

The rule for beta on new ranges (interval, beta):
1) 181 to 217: 5.1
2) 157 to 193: 5.1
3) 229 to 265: 5.3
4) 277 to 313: 5.6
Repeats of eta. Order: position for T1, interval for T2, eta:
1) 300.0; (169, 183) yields -5.3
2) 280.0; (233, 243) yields -4.6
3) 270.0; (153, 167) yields -5.6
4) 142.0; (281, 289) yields -4.6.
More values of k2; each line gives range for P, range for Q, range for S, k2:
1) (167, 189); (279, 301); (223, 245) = 0.215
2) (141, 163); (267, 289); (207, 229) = 0.209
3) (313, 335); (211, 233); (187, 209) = 0.210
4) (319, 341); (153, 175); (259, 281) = 0.202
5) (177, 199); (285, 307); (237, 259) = 0.212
